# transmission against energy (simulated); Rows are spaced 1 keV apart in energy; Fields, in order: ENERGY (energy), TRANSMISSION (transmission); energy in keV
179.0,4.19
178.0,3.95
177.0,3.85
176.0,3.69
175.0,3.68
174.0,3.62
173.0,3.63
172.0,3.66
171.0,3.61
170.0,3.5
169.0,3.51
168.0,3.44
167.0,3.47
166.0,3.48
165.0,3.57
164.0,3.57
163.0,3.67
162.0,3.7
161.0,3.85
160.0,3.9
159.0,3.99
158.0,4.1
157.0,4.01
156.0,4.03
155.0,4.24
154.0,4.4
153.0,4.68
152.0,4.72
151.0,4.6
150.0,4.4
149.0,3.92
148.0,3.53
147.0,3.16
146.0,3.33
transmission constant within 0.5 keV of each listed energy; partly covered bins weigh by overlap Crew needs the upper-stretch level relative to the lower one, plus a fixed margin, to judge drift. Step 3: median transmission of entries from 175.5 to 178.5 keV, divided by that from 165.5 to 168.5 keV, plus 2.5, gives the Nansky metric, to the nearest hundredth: 3.61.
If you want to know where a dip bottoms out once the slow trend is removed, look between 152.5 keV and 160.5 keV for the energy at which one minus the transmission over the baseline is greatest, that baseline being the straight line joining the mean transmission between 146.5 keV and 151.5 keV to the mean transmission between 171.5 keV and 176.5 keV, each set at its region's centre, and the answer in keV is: 160.0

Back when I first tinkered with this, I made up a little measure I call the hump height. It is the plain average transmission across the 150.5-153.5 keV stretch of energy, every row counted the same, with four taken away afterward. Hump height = 0.7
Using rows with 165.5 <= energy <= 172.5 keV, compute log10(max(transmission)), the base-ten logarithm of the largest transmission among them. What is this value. 0.56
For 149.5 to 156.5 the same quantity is 0.67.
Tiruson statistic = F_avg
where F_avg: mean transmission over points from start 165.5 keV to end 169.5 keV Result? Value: 3.5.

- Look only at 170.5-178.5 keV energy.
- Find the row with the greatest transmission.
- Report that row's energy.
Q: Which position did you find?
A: 178.0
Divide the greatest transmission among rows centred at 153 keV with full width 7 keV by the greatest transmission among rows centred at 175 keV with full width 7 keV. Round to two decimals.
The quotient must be 1.19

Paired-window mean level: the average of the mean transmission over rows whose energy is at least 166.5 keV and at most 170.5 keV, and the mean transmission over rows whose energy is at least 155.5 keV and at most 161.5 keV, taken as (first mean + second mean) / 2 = 3.73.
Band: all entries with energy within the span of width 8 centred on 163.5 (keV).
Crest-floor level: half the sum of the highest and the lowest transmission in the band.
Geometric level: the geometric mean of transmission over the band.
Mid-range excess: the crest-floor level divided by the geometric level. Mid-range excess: 1.01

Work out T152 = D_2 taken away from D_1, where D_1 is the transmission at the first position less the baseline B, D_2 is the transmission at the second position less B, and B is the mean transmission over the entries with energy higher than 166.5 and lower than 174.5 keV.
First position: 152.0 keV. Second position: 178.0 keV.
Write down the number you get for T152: 0.8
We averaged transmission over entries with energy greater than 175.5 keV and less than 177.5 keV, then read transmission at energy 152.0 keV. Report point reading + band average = 8.5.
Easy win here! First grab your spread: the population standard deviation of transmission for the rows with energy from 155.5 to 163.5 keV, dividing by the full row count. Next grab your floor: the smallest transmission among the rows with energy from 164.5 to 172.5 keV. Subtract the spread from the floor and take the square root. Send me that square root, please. 1.81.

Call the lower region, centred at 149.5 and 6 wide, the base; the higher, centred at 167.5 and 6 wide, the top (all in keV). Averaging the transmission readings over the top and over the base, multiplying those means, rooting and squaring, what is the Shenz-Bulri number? 14.2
